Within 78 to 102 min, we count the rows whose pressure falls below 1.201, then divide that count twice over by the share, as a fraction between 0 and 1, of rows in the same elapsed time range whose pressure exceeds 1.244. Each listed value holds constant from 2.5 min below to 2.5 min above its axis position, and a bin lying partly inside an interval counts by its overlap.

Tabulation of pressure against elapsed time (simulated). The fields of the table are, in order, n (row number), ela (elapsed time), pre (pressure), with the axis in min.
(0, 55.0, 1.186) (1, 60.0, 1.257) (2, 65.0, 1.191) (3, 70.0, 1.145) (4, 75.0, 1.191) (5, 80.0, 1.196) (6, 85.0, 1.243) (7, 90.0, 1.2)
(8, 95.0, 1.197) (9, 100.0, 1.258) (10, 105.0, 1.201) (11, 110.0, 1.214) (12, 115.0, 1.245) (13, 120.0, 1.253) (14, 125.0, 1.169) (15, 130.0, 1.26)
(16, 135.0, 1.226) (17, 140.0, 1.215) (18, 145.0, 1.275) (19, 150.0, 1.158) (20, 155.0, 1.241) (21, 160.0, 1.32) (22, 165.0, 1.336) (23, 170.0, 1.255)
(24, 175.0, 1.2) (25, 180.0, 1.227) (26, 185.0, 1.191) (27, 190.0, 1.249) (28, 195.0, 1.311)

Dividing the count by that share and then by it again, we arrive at 75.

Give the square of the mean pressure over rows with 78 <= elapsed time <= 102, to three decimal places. 1.485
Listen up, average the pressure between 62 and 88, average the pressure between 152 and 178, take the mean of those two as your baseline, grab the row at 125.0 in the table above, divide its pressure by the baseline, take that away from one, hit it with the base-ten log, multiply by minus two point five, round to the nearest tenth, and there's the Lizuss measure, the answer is 3.2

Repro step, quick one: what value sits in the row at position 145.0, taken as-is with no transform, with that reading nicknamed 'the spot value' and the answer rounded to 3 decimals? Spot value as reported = 1.275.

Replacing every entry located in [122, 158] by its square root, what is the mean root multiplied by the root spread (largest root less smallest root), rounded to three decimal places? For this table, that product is 0.059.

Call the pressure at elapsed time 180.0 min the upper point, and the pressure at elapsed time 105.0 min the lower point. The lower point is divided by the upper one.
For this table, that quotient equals 0.98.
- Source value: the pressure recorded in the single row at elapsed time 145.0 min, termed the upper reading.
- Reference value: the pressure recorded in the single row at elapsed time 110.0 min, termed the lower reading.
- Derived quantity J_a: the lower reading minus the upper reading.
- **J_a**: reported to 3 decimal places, -0.061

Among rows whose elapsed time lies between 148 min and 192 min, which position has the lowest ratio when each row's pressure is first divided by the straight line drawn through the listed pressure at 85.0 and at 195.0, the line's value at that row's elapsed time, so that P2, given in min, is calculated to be 150.0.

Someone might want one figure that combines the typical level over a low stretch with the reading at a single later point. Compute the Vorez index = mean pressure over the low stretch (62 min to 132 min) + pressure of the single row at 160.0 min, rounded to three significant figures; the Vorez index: 2.53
